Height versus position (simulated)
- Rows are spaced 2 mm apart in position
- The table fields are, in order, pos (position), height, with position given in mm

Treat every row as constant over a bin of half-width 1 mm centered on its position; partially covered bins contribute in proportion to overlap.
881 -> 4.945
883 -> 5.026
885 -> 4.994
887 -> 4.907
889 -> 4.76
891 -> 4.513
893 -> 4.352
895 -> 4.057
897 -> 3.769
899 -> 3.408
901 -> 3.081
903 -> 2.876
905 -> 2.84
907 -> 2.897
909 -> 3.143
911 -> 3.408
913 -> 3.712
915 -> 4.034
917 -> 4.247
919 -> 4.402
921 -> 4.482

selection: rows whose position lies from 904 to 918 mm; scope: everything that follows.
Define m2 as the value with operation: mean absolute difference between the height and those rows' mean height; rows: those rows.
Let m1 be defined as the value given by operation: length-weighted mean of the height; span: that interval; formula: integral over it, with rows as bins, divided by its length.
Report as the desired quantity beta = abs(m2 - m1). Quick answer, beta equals 3.0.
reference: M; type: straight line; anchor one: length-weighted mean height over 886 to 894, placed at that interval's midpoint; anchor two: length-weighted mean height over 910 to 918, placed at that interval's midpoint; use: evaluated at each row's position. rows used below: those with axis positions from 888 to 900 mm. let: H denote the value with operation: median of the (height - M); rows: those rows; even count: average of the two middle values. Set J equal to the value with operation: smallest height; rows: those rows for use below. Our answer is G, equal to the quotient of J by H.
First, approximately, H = -0.3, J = 3.408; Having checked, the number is -11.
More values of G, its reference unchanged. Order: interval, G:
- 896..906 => -2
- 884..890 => 27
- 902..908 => -2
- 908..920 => 138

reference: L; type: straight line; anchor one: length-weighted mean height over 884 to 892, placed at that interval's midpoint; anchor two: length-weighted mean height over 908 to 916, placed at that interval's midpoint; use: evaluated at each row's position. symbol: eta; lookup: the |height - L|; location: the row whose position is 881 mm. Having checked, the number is 0.20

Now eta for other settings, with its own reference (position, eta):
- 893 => 0.19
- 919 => 1.18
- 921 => 1.36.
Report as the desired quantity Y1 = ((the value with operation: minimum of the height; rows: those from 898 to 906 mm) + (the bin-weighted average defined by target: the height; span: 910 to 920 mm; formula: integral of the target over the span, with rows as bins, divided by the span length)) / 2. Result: 3.40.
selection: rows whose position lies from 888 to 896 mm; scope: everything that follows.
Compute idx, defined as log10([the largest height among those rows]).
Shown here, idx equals 0.678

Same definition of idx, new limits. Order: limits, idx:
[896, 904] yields 0.576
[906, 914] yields 0.570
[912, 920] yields 0.644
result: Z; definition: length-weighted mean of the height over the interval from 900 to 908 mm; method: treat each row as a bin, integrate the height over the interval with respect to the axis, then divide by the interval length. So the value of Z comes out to 2.9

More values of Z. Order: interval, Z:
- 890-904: 3.7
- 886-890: 4.8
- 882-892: 4.8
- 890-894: 4.4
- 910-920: 4.0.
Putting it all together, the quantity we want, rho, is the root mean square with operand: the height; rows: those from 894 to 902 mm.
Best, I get 3.60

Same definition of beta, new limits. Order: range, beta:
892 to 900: 3.6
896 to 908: 2.8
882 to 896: 4.4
